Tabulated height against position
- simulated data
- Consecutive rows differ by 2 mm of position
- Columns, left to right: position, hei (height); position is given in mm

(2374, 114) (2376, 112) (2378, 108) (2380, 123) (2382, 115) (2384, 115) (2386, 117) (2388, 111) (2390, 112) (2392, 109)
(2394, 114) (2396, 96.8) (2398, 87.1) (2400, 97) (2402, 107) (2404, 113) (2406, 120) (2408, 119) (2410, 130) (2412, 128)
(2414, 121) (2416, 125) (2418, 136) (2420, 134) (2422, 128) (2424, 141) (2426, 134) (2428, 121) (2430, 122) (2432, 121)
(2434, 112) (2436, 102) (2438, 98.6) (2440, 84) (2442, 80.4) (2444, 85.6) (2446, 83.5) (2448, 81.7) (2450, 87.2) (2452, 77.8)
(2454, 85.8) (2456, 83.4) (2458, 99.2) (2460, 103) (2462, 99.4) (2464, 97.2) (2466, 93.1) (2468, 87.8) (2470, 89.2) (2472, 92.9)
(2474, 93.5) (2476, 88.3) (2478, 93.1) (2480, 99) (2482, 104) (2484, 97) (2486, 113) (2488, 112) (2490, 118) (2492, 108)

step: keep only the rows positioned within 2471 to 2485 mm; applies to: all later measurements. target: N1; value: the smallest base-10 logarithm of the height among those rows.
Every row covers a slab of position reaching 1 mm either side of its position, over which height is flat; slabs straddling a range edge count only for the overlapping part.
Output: 1.95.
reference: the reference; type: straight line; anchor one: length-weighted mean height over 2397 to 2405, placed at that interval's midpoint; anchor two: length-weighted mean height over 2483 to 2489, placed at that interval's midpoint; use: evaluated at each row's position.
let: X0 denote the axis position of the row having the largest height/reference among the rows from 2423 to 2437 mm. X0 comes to 2424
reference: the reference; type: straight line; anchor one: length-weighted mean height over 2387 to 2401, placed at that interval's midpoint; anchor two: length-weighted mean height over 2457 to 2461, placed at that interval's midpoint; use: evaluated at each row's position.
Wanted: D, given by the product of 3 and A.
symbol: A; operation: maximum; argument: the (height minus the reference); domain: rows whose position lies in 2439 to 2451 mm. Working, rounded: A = -14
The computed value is -43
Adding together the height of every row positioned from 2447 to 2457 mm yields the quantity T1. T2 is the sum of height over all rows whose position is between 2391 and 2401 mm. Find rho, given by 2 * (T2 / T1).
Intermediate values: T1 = 416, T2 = 504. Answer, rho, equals 2.4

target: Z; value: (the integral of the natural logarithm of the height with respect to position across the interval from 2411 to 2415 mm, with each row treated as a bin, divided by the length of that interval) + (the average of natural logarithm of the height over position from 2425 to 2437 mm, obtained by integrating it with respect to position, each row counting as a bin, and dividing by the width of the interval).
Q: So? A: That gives 9.60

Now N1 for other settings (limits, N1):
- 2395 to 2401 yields 1.94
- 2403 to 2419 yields 2.05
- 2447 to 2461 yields 1.89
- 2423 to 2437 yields 2.01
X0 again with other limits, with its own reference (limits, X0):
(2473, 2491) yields 2490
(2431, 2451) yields 2432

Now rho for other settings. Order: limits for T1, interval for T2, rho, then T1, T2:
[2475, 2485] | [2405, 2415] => 2.6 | 481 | 618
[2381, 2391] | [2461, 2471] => 1.6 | 570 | 467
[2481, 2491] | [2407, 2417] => 2.3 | 544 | 623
